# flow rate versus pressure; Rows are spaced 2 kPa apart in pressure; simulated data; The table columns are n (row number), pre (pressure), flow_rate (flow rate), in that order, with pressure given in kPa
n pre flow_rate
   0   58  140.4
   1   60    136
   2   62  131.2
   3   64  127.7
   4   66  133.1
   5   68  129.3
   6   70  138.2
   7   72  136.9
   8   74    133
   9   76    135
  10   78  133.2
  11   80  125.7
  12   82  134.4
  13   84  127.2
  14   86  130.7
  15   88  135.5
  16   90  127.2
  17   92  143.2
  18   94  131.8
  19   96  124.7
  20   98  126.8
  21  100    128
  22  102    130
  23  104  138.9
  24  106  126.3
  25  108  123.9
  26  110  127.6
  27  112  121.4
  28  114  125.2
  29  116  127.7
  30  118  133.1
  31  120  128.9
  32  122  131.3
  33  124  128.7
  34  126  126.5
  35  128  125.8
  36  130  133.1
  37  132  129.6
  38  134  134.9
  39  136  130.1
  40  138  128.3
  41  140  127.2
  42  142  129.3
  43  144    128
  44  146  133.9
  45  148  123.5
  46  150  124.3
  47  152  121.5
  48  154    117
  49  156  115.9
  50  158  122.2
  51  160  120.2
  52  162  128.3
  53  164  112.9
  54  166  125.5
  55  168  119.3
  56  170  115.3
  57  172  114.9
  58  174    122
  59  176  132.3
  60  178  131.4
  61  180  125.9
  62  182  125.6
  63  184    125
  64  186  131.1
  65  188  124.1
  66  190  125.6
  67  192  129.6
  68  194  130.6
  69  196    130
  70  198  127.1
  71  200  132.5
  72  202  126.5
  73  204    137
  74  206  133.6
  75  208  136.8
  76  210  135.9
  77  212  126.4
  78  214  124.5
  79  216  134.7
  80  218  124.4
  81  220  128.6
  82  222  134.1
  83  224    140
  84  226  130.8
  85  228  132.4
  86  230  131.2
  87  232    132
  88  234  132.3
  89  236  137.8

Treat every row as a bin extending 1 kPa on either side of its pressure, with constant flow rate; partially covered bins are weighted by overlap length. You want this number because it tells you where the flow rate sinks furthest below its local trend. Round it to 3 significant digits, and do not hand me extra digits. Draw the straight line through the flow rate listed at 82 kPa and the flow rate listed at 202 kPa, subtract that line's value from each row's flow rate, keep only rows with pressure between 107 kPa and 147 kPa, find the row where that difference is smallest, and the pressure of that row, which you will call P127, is 112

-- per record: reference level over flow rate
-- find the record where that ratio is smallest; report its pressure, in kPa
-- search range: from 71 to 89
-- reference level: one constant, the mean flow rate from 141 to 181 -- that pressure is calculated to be 72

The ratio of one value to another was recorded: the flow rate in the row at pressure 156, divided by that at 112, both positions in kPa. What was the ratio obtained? 0.95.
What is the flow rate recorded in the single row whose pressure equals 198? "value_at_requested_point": 127.1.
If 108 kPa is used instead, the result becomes 123.9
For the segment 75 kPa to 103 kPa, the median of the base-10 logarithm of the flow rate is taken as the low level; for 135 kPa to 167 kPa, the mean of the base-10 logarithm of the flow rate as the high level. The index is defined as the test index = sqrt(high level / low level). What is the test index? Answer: 0.99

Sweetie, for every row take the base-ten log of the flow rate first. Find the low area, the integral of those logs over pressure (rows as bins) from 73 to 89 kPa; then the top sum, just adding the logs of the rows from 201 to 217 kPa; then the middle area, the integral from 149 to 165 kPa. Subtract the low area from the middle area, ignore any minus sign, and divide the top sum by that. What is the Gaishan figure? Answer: 27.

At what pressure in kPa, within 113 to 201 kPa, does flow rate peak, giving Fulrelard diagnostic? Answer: 134 kPa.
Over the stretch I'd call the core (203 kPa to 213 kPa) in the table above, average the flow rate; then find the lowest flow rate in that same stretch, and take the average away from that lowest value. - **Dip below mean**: -7.5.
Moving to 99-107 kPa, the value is -4.5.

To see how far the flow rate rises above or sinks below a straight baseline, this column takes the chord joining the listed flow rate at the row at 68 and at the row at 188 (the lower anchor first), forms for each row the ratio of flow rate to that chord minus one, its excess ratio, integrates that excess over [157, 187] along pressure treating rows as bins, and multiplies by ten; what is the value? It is -3.2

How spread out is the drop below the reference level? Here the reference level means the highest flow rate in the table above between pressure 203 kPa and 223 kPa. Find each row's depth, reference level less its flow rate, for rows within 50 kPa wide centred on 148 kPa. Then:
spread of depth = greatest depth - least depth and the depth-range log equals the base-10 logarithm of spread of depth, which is 1.34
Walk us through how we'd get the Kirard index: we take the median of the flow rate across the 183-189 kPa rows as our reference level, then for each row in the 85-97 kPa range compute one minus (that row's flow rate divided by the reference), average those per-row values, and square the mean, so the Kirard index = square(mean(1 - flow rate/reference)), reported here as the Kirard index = 0.0033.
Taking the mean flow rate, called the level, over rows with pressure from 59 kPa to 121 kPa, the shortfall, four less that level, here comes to -127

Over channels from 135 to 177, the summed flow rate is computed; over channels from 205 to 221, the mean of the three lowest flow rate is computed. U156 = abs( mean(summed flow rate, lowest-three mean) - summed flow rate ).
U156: 1233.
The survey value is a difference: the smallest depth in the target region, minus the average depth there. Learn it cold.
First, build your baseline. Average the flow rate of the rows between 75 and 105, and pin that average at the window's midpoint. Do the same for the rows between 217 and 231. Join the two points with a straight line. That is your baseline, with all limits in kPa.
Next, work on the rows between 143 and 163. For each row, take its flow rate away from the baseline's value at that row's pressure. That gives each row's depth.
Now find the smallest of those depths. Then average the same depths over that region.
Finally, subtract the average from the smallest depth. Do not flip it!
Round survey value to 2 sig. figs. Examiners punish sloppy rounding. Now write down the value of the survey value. -10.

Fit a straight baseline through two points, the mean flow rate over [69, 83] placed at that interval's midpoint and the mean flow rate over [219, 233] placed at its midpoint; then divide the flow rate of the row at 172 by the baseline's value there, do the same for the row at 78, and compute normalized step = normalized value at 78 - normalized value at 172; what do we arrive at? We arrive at 0.133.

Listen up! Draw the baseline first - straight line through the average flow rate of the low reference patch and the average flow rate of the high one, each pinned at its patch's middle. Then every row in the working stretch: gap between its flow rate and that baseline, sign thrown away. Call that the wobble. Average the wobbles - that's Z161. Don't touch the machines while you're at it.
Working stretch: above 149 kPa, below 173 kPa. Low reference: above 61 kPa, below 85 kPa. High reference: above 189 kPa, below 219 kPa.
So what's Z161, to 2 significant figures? 11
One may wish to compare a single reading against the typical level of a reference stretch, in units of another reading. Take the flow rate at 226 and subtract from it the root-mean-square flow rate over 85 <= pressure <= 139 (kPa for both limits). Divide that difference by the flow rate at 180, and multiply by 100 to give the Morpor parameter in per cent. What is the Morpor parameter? 1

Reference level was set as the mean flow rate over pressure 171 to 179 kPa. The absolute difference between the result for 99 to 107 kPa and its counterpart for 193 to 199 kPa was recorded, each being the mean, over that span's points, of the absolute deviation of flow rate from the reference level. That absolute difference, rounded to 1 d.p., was 1.6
